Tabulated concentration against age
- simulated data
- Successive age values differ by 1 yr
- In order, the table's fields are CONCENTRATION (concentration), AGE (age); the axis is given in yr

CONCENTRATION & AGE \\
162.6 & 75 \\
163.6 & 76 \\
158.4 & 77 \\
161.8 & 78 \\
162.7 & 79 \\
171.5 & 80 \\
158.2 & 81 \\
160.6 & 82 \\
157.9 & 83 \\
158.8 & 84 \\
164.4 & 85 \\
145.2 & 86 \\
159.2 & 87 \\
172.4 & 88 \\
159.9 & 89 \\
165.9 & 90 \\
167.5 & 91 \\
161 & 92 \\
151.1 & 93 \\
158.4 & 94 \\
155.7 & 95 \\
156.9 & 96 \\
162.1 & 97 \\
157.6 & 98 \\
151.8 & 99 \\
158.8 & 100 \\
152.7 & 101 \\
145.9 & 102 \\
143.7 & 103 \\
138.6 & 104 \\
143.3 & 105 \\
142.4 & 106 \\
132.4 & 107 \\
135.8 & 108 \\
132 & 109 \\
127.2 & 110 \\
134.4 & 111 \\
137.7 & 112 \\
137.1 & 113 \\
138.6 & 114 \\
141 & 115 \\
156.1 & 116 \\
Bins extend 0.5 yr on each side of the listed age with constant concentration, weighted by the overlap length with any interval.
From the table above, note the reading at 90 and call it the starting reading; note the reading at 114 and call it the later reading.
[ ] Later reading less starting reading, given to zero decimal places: -27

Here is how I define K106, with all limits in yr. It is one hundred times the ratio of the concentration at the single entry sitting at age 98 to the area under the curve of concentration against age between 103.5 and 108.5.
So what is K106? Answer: 23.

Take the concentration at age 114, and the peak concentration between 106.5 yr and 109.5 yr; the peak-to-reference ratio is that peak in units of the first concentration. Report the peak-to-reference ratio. 0.98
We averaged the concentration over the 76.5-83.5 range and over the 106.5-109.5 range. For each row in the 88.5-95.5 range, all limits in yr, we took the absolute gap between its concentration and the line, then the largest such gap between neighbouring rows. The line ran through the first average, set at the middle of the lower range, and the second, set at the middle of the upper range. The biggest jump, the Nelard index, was 8.9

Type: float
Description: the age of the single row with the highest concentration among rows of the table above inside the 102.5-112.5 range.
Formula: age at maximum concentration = 103 yr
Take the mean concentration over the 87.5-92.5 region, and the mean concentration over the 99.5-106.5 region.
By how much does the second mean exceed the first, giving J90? -18.9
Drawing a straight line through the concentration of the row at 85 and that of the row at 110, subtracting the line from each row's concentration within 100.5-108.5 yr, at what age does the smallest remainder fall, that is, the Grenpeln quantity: 107 yr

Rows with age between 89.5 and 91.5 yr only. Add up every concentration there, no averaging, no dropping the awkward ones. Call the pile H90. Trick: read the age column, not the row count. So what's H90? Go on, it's 333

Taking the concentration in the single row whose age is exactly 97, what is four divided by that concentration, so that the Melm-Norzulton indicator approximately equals 0.0247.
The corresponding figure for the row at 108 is 0.0295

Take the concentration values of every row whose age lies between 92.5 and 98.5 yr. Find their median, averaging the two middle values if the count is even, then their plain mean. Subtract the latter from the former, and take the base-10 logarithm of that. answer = -0.55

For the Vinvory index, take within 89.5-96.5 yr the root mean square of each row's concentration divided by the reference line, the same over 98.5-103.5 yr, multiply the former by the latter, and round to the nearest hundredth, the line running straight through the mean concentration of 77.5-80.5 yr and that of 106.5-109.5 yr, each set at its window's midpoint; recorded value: 1.14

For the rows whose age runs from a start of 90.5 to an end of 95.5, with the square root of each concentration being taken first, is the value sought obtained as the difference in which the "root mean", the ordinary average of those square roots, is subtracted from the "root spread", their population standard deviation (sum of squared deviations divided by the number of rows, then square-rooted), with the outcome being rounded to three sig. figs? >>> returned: -12.4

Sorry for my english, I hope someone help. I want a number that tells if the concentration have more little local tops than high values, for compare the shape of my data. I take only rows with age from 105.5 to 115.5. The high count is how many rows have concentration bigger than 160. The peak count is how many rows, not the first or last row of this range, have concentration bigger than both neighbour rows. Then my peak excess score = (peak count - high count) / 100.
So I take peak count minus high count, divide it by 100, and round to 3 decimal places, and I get 0.020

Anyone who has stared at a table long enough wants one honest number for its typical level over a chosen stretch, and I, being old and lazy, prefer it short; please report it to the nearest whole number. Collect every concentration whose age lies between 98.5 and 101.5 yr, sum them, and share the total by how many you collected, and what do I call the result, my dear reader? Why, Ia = 154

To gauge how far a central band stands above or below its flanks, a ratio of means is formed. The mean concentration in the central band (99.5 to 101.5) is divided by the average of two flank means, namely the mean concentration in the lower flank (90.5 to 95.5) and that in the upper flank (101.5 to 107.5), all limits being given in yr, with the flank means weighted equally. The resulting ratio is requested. 1.04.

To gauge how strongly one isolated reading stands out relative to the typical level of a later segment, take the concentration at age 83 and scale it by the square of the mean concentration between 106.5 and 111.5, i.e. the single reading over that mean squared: 0.0090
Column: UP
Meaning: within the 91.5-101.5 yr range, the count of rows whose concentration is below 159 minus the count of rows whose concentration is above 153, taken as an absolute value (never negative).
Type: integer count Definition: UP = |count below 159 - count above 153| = 1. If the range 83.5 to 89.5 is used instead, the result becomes 3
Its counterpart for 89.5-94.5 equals 2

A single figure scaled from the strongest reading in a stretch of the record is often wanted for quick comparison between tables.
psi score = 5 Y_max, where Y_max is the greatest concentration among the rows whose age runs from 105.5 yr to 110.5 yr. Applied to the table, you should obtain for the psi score 712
